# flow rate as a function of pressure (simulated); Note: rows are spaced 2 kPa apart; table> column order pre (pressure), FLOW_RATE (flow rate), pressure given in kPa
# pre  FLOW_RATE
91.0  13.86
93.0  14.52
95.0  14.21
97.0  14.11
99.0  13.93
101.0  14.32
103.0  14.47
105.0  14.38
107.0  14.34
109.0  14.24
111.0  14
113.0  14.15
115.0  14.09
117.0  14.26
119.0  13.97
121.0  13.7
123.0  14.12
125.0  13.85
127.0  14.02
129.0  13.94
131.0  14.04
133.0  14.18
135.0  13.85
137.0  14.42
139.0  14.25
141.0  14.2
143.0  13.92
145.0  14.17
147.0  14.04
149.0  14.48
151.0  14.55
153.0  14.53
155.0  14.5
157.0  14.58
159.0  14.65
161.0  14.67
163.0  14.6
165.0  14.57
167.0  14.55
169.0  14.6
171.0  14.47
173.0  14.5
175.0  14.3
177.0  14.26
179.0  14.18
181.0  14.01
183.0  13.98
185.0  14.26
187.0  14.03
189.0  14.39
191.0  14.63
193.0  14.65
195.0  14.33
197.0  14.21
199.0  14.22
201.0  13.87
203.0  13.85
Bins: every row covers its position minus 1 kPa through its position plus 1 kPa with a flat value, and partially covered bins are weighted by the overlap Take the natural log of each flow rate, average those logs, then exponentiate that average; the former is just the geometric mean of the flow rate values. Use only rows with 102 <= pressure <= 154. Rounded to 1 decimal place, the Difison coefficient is 14.2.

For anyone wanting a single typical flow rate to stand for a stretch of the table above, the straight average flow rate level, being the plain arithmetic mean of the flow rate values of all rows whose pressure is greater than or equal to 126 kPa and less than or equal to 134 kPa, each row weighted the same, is 14.0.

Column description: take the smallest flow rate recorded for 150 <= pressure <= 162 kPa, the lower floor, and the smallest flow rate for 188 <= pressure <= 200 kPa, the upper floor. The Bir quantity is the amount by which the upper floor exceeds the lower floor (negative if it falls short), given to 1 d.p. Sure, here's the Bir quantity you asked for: -0.3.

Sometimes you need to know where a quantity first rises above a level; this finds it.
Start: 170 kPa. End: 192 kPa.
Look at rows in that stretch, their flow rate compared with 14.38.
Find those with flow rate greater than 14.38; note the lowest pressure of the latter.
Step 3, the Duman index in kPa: 171.0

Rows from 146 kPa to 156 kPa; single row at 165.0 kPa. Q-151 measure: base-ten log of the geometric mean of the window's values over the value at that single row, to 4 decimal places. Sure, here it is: -0.0045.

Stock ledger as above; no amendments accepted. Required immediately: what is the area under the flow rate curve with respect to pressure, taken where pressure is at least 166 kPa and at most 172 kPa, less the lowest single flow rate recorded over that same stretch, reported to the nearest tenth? 72.8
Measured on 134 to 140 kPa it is 71.2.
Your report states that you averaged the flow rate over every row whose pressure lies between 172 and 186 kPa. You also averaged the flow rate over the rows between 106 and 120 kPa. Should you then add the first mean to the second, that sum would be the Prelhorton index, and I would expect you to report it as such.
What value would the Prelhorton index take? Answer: 28.4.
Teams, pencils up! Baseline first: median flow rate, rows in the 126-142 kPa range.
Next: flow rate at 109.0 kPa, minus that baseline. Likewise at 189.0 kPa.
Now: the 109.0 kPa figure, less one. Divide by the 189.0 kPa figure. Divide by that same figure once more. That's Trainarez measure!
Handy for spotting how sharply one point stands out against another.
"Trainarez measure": -11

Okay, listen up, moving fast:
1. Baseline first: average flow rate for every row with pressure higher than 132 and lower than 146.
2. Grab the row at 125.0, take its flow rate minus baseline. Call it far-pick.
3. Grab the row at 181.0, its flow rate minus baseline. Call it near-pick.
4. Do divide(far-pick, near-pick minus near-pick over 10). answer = 2.5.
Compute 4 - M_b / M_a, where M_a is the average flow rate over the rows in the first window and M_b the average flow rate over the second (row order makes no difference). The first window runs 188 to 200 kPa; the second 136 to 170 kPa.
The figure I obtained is 3.00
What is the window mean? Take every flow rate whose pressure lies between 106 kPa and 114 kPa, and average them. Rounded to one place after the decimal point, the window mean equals 14.2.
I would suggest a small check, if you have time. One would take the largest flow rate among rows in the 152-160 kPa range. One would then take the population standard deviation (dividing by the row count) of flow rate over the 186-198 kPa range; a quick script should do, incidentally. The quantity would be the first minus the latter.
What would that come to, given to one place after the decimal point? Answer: 14.4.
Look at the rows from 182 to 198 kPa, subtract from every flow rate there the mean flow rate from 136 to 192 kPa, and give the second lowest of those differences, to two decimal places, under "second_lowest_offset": -0.34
